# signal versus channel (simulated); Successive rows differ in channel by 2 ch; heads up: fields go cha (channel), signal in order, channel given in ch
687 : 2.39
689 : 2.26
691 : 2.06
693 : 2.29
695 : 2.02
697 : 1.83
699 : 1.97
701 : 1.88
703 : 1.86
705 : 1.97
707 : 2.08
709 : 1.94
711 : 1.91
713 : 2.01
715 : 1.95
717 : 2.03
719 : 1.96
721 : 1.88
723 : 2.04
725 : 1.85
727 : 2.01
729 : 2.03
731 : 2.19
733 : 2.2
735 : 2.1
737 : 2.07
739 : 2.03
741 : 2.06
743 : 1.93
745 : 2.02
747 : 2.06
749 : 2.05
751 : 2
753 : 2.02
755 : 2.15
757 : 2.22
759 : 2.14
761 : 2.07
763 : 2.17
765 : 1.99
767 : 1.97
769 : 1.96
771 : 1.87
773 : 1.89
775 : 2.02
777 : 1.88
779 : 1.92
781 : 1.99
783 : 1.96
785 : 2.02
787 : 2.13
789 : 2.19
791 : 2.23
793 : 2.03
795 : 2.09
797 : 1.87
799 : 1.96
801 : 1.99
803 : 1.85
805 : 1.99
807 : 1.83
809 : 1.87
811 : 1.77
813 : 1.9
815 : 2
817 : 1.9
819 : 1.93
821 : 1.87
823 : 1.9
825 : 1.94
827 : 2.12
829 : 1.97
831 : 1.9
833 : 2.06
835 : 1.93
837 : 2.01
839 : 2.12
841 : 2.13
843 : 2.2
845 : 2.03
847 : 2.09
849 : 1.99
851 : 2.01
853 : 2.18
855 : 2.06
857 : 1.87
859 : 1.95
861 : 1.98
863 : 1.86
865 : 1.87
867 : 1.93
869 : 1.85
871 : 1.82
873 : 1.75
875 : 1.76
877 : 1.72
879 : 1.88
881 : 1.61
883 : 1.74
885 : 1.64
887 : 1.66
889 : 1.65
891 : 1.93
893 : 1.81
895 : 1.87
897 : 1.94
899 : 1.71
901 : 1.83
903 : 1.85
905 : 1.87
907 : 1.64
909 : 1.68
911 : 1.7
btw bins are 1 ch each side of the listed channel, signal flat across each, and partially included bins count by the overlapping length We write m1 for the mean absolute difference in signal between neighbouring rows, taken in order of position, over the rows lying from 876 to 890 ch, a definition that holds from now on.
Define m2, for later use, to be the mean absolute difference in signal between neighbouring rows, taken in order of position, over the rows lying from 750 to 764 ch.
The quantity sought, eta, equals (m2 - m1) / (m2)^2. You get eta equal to -6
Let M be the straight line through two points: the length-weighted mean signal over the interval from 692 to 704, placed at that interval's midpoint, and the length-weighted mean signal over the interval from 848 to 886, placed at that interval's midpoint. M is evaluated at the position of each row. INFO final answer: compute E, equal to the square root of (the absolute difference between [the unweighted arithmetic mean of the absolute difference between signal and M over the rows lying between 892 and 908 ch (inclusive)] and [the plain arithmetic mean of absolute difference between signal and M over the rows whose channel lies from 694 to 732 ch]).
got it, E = 0.062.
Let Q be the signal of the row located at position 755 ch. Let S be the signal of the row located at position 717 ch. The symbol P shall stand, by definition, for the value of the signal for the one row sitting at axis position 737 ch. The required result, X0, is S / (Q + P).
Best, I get 0.481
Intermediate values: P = 2.07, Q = 2.15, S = 2.03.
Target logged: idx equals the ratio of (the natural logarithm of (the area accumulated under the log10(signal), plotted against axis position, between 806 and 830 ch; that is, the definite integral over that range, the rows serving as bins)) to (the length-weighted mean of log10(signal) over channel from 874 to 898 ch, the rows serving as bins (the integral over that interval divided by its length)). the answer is 7.8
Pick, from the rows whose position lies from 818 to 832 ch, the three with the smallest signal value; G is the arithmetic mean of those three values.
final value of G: 1.89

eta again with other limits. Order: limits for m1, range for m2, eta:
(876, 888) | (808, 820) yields -5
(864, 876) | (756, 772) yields 5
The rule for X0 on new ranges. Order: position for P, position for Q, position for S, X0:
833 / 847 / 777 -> 0.453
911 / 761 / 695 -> 0.536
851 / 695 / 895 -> 0.464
